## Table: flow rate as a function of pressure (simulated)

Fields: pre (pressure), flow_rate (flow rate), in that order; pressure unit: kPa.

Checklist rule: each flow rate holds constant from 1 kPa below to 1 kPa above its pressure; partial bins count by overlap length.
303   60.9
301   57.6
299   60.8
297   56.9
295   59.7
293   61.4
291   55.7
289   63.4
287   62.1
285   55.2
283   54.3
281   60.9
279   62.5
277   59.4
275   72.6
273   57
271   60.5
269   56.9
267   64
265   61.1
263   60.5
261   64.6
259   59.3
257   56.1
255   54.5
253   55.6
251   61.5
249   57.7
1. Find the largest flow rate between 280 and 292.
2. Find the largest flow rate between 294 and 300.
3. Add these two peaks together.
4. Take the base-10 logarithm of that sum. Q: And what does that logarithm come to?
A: 2.09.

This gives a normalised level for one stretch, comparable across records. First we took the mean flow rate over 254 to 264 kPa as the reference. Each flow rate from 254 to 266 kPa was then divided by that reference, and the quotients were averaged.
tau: 1.01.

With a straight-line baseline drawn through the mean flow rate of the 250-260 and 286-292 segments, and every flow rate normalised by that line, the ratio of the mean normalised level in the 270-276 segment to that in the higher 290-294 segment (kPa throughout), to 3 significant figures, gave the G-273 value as 1.11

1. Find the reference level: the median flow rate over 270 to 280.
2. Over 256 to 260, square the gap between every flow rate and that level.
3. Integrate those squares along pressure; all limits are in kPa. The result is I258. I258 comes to 42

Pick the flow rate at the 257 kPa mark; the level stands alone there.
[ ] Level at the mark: 56.1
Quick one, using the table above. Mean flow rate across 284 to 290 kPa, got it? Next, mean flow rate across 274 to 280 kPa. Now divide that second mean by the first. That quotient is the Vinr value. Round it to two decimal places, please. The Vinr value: 1.08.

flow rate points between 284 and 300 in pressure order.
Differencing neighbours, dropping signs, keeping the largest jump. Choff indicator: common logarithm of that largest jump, 0.89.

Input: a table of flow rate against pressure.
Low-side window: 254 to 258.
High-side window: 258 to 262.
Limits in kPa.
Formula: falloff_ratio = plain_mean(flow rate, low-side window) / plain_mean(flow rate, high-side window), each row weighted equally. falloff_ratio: 0.89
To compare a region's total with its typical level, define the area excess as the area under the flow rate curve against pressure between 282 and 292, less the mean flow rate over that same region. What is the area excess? 523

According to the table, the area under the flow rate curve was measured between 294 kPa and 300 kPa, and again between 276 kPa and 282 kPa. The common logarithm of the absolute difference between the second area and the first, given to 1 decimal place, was 1.0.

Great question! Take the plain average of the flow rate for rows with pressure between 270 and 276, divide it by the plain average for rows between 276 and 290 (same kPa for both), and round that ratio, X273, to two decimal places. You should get 1.06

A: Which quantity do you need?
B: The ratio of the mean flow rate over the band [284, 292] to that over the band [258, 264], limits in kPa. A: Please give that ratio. 0.96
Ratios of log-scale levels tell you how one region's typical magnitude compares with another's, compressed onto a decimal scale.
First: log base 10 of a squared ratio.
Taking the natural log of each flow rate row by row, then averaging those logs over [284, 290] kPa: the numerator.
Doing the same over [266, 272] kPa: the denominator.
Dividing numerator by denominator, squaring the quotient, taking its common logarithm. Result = -0.0010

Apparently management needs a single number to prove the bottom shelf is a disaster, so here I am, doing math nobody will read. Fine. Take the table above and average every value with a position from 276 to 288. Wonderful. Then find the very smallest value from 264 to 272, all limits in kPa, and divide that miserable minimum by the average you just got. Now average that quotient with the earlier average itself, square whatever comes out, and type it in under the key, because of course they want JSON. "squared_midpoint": 901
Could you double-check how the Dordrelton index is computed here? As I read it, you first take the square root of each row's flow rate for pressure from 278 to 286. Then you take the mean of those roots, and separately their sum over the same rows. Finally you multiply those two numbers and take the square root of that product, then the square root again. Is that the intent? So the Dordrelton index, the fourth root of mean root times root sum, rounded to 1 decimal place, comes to 3.9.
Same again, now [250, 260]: 4.1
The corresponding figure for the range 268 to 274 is 3.6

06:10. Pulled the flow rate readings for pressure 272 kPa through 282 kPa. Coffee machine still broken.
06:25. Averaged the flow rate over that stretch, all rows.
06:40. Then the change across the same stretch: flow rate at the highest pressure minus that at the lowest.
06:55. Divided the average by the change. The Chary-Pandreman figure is 16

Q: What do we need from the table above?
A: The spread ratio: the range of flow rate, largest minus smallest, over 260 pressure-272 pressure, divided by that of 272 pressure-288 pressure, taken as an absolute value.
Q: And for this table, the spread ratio 0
